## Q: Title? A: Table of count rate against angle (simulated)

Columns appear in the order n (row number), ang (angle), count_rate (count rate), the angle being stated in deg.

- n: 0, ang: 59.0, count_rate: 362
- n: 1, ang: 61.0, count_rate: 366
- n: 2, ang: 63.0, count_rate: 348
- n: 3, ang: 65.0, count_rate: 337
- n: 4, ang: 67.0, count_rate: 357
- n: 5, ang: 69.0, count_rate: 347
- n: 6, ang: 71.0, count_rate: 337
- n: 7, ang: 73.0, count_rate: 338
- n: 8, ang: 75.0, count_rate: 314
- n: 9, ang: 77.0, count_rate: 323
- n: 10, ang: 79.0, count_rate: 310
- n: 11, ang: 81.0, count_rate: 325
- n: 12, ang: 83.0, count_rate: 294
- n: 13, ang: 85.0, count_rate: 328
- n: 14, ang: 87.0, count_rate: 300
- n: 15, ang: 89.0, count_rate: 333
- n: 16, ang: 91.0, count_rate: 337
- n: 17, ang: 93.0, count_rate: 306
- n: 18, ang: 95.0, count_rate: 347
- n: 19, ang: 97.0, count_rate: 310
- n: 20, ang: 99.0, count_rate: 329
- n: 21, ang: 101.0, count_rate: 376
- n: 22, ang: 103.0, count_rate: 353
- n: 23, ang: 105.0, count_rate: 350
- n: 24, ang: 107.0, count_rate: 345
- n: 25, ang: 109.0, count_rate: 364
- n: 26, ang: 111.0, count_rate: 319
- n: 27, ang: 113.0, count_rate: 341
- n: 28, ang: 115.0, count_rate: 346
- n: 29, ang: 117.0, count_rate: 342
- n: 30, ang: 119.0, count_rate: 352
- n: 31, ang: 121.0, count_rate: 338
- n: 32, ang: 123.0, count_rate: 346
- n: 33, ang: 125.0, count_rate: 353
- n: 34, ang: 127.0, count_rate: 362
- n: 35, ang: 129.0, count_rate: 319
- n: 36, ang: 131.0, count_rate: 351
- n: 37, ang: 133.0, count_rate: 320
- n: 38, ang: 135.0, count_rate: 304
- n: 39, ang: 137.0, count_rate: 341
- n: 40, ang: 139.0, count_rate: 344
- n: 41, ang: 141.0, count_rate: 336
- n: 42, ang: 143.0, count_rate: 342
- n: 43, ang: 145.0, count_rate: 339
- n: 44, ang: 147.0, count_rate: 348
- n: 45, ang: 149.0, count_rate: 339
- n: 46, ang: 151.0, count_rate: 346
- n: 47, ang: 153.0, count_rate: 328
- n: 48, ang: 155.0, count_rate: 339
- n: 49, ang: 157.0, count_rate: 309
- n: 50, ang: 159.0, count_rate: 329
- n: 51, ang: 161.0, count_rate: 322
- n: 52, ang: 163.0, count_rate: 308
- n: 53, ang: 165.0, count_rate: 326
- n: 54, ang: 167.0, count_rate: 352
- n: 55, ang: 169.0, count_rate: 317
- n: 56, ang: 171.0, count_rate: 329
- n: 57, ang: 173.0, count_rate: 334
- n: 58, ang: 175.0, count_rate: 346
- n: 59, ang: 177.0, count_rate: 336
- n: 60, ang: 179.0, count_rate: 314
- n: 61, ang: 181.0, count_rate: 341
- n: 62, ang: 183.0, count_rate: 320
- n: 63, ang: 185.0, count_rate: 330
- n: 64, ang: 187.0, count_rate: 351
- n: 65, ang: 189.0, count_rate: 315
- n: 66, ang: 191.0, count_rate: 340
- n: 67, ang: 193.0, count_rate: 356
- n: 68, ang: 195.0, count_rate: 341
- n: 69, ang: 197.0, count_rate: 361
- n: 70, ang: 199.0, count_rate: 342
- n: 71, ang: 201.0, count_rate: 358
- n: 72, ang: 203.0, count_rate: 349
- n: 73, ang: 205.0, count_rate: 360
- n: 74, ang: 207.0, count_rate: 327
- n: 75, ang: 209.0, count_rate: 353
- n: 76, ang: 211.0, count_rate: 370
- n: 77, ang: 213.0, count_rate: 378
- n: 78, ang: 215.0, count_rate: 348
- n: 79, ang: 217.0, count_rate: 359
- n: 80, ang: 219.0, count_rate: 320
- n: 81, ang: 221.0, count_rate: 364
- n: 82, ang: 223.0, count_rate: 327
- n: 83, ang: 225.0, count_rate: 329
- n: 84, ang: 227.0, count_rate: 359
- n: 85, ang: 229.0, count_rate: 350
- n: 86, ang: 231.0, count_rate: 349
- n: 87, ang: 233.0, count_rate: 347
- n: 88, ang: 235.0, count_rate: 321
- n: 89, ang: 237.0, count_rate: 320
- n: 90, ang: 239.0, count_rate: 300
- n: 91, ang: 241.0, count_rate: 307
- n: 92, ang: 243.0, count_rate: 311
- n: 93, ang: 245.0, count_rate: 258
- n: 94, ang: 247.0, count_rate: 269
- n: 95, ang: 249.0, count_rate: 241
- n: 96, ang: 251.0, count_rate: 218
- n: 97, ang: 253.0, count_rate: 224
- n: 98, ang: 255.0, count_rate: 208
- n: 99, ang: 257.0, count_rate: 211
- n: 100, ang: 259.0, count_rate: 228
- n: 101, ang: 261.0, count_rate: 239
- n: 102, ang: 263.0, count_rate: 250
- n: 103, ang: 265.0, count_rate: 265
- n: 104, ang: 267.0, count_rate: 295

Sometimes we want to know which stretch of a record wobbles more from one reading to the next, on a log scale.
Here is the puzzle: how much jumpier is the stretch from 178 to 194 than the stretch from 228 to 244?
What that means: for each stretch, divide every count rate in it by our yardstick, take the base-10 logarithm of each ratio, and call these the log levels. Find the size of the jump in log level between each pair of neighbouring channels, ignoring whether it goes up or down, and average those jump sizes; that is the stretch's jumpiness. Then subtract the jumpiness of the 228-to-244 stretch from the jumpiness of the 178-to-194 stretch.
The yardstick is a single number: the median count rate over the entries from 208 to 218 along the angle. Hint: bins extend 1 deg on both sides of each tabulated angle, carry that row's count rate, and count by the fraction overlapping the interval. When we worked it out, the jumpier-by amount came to 0.017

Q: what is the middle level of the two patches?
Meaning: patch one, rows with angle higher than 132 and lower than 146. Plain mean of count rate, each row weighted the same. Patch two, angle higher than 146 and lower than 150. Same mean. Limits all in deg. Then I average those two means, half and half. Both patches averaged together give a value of 337.9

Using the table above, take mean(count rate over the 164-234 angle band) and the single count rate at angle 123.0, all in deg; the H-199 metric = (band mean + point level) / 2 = 344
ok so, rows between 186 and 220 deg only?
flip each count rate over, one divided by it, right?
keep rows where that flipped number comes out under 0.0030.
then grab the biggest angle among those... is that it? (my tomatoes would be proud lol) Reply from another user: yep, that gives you 217.0 deg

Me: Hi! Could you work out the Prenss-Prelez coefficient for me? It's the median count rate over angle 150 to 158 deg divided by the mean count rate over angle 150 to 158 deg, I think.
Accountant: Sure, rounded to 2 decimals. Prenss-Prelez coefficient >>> 1.01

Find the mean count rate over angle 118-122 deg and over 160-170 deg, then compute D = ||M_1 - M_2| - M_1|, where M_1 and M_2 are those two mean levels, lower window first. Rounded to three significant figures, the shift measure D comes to 325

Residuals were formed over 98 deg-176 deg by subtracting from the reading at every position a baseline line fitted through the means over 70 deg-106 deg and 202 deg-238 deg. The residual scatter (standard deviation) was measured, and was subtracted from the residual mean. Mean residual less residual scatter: -14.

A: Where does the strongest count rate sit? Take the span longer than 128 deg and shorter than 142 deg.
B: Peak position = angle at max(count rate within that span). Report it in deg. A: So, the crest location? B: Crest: 131.0 deg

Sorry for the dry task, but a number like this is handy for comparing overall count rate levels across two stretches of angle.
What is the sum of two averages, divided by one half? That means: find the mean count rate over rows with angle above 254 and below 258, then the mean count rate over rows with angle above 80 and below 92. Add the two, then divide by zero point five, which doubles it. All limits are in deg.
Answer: 1058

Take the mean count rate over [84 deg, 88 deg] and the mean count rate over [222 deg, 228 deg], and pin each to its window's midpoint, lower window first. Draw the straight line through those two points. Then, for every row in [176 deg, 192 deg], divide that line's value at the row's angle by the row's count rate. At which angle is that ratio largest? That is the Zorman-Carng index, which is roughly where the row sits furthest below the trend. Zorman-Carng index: 189.0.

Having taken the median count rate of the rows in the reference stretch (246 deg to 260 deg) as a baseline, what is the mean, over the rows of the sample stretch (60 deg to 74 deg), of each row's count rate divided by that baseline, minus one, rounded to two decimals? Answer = 0.55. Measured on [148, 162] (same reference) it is 0.47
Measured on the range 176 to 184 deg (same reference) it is 0.46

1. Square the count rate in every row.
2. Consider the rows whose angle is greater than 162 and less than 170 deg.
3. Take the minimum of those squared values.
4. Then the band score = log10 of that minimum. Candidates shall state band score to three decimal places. 4.977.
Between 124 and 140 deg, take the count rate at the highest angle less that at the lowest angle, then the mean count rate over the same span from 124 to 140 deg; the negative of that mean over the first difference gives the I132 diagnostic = 37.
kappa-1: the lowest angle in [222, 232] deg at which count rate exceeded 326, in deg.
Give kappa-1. 223.0 deg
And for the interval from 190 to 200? 191.0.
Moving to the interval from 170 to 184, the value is 171.0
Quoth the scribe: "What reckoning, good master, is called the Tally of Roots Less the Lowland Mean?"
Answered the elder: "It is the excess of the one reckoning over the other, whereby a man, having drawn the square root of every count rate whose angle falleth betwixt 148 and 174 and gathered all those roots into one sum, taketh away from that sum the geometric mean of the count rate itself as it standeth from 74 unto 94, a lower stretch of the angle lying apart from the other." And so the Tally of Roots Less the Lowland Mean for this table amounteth -81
